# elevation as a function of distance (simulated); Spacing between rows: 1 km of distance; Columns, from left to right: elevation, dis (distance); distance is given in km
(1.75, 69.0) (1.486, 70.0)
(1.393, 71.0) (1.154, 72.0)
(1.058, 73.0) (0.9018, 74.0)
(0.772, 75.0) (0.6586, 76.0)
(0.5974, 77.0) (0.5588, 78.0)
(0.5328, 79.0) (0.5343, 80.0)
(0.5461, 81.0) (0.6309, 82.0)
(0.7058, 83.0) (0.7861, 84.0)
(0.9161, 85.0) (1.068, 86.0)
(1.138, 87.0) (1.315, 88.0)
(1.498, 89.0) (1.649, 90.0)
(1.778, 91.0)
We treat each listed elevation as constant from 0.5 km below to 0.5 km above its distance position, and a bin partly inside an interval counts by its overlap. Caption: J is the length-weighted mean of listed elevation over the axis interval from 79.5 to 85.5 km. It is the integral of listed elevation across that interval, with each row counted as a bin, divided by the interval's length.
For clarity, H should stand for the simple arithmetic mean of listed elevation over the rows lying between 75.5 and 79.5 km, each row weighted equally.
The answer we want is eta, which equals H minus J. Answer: -0.1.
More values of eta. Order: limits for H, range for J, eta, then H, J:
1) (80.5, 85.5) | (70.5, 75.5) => -0.3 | 0.72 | 1.06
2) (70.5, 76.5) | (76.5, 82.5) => 0.4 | 0.99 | 0.57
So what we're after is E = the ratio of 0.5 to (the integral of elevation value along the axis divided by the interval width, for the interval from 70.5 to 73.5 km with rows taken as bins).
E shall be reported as 0.4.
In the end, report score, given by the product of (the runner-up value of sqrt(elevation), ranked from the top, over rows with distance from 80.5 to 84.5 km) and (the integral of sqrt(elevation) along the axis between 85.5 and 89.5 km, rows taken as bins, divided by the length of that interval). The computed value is 0.94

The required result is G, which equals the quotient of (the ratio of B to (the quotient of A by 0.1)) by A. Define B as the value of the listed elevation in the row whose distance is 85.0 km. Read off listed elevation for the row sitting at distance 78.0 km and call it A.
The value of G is 0.29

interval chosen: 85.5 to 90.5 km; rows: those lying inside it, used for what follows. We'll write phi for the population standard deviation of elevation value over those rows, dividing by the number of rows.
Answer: 0.22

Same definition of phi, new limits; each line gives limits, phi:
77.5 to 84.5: 0.09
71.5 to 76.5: 0.18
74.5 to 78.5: 0.08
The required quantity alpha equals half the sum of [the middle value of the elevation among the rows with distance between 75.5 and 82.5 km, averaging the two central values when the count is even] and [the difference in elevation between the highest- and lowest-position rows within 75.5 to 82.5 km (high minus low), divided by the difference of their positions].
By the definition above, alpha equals 0.28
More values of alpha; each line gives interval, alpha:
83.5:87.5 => 0.55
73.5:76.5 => 0.33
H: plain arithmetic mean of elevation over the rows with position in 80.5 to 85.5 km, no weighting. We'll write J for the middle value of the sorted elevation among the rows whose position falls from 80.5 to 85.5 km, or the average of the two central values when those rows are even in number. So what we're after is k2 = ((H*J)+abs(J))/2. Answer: 0.61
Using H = 0.72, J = 0.71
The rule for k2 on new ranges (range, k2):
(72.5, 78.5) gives 0.63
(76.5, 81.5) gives 0.42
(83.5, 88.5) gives 1.09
